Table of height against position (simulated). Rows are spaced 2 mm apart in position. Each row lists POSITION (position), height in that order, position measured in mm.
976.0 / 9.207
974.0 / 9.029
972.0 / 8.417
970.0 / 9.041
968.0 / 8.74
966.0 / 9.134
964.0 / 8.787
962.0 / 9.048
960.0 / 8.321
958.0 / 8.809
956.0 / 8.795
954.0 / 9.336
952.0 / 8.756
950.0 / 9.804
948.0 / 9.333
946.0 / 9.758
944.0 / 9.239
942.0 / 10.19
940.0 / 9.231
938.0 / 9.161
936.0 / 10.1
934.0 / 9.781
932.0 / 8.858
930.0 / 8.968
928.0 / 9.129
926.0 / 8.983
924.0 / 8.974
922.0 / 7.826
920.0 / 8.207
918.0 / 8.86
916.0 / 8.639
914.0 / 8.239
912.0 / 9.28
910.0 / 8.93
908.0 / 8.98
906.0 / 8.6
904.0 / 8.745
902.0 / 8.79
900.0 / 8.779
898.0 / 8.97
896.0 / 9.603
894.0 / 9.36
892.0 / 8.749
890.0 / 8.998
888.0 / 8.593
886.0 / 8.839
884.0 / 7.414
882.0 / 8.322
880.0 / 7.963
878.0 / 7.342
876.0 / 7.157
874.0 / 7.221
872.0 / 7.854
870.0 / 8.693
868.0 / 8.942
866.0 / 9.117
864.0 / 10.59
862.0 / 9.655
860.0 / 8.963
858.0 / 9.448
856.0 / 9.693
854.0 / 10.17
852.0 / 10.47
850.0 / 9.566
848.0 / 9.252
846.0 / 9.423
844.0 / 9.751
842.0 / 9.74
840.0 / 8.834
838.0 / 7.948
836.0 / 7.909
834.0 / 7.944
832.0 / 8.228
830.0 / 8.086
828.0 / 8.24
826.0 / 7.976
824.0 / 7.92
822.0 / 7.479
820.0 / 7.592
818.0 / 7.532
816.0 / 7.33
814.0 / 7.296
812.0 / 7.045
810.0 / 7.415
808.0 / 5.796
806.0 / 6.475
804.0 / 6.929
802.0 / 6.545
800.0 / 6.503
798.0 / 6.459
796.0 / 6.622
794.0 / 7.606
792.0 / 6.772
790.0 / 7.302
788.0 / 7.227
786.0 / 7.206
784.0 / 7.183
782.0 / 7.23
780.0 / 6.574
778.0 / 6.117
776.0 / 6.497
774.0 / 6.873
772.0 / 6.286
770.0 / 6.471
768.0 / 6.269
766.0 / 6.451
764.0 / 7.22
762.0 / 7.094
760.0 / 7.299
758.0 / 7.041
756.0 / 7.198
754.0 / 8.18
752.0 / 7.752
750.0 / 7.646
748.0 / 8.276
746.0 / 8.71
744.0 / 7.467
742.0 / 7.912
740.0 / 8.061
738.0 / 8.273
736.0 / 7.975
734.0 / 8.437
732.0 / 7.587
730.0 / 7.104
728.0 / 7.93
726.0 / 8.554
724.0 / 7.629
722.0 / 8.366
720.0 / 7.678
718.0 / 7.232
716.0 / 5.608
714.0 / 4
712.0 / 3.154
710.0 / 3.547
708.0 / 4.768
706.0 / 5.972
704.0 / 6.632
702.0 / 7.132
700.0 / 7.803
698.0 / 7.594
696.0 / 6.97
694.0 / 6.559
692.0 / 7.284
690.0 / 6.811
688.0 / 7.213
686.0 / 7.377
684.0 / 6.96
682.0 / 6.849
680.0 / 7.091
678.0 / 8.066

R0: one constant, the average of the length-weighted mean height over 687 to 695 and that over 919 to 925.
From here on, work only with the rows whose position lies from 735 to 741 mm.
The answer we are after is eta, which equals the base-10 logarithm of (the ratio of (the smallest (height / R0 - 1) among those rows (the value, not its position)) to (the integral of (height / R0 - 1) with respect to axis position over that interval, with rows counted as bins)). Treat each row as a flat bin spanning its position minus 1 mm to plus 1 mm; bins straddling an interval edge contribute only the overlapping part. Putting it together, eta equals -0.92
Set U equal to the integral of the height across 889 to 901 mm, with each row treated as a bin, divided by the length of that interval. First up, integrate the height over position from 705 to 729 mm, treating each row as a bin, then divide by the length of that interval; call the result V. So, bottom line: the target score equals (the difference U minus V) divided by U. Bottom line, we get 0.3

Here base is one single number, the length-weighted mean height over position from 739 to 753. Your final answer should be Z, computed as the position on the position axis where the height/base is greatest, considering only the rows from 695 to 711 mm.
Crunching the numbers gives 700.0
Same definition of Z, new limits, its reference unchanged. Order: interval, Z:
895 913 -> 896.0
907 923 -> 912.0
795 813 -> 810.0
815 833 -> 828.0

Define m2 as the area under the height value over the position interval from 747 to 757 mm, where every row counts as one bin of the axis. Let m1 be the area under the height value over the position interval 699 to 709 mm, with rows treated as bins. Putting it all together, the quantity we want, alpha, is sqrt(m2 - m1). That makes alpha 3.7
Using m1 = 64.6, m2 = 78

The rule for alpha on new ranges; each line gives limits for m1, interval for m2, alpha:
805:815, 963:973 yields 4.5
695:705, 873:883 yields 1.9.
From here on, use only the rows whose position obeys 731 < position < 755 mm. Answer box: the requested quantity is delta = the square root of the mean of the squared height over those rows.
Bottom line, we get 8.0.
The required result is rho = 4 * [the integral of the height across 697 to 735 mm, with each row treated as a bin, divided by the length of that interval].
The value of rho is 26.7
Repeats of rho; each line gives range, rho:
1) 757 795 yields 27.5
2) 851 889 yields 35.0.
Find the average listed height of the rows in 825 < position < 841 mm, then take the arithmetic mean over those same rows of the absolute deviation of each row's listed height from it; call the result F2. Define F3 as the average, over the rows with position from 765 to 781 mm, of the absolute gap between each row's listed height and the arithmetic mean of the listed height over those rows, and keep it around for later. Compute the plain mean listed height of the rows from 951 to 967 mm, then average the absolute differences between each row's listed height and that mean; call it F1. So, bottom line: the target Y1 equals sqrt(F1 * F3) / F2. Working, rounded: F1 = 0.22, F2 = 0.22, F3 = 0.16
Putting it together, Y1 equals 0.89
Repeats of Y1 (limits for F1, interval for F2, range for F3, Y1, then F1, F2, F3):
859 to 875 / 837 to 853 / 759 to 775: 1.00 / 0.72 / 0.52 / 0.38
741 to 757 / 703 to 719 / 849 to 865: 0.33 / 0.38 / 1.25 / 0.44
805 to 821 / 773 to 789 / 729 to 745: 1.15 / 0.47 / 0.35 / 0.35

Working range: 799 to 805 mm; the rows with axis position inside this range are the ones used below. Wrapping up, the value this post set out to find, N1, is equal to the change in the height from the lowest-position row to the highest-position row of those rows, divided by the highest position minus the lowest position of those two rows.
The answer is 0.11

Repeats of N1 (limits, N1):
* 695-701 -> 0.21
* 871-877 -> -0.17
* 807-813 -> 0.31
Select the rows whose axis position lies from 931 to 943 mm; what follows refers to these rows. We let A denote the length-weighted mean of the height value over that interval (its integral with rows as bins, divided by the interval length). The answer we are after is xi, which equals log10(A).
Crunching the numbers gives 0.98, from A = 9.6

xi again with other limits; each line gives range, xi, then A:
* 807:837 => 0.88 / 7.6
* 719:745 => 0.90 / 7.9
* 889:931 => 0.95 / 8.8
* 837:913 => 0.95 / 8.9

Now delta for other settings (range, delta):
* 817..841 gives 8.0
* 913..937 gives 8.9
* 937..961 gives 9.2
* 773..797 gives 6.9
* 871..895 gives 8.2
